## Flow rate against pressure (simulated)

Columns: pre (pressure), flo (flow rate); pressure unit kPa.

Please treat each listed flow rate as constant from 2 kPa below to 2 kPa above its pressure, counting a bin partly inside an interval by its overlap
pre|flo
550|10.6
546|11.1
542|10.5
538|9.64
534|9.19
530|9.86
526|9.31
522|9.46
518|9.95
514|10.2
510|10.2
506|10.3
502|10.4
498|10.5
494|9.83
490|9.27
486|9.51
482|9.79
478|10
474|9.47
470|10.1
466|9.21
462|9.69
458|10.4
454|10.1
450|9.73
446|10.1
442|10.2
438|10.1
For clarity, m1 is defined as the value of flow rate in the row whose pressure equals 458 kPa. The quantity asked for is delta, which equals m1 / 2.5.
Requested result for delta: 4.16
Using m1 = 10.4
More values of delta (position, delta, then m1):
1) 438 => 4.04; 10.1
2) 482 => 3.92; 9.79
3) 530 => 3.94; 9.86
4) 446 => 4.04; 10.1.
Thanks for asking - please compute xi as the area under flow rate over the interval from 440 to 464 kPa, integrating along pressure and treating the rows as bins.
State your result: 241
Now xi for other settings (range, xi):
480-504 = 237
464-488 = 232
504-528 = 238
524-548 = 238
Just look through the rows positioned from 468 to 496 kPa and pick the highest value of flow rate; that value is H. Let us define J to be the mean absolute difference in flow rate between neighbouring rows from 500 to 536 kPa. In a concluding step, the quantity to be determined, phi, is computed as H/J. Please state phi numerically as 35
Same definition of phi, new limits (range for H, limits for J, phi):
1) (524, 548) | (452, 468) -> 22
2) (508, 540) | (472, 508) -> 30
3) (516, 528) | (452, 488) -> 20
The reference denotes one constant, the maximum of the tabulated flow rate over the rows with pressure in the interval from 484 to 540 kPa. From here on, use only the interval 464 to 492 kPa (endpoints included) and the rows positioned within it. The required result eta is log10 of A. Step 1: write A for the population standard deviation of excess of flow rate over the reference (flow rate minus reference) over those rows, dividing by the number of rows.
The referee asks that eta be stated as -0.491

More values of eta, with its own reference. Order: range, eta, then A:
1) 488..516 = -0.407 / 0.391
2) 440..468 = -0.430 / 0.372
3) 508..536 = -0.412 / 0.387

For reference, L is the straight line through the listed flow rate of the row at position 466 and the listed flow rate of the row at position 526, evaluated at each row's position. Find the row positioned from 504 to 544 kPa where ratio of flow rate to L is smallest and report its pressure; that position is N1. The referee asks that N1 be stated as 534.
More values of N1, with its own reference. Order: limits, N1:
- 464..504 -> 466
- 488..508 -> 490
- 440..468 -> 466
